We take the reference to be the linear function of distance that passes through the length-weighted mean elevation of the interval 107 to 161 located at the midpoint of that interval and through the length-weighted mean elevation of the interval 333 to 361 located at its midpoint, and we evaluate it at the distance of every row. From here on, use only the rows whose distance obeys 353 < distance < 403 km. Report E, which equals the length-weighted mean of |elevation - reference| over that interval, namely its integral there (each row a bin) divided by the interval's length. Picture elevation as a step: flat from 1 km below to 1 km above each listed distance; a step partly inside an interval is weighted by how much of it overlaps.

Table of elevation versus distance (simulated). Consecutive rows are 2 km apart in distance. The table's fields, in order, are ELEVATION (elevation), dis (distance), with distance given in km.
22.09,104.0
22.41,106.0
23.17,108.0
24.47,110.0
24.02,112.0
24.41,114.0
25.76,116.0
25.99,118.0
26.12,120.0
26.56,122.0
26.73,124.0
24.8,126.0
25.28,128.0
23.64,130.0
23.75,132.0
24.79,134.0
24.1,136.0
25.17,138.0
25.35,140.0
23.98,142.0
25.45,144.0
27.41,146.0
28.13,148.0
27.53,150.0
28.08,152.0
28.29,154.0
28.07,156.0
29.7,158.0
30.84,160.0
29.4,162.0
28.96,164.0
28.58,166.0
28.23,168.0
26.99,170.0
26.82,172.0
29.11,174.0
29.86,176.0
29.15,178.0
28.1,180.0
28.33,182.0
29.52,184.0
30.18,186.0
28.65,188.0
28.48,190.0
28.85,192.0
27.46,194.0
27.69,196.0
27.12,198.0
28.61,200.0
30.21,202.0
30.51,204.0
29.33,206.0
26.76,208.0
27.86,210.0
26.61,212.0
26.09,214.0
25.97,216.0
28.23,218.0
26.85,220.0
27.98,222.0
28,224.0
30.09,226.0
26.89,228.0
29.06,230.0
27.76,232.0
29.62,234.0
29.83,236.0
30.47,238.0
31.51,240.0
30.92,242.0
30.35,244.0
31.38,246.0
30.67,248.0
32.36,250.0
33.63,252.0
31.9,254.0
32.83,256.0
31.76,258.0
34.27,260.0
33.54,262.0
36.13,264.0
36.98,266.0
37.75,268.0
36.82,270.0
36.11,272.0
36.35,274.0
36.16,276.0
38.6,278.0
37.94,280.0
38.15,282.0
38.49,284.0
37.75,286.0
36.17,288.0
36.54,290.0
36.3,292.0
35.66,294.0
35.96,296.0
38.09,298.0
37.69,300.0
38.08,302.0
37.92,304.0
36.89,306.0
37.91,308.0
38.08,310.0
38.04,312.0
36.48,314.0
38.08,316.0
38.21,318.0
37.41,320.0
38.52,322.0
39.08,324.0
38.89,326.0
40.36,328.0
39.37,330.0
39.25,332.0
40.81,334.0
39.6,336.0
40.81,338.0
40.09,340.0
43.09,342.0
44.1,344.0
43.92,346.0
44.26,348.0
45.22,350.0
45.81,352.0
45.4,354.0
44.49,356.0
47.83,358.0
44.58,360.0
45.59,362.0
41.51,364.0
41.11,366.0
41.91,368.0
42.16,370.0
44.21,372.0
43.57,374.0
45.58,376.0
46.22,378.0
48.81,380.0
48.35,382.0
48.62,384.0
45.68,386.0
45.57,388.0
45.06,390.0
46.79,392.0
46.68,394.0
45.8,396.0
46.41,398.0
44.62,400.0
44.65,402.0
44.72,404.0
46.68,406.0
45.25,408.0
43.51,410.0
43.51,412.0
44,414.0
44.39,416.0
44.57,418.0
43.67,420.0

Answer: 1.8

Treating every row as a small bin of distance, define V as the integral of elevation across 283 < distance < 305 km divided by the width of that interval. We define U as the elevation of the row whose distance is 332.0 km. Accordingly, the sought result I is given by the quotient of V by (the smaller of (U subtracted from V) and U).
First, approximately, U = 39.25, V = 37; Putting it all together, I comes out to -18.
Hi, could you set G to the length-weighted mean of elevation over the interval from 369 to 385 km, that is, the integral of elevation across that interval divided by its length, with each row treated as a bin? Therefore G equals 46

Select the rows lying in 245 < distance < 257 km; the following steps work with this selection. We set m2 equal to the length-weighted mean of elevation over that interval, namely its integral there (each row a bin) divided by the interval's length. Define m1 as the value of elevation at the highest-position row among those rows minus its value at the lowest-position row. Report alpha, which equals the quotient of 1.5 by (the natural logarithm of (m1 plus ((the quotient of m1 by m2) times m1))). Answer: 3.6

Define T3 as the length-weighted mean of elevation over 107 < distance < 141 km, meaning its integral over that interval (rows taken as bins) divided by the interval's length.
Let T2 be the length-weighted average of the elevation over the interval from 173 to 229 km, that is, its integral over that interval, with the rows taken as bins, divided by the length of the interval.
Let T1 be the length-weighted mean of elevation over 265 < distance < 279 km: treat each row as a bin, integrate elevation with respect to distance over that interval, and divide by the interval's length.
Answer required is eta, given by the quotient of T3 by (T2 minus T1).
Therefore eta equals -2.9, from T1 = 37.0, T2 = 28.3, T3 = 25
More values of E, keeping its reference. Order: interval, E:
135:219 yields 2.0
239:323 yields 2.4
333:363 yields 1.4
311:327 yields 3.2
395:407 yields 2.6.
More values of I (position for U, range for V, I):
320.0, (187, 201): -3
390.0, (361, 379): -29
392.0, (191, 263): -2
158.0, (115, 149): -6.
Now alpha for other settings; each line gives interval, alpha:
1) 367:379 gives 1.0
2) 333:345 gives 1.2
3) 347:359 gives 1.1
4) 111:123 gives 1.5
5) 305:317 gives 7.3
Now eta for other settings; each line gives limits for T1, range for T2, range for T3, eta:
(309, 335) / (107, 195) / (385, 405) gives -3.9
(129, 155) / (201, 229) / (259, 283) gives 17.1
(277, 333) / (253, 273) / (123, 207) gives -9.1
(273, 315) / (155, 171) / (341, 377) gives -5.2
